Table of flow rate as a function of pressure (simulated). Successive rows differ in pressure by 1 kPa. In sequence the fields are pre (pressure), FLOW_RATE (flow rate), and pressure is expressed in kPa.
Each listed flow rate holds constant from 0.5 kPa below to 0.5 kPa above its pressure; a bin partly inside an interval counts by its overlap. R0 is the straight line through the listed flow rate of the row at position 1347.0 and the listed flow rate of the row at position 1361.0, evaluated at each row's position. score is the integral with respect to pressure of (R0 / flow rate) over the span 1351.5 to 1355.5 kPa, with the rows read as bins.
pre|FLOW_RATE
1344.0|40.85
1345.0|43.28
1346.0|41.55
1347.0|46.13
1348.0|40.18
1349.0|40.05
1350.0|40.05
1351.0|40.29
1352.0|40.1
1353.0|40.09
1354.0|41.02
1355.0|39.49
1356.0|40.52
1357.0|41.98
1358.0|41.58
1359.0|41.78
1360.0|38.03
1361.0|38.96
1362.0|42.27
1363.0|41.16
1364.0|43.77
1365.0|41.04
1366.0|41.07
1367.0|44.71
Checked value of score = 4.3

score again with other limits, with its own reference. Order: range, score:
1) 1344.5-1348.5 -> 4.3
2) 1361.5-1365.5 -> 3.6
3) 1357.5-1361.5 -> 4.0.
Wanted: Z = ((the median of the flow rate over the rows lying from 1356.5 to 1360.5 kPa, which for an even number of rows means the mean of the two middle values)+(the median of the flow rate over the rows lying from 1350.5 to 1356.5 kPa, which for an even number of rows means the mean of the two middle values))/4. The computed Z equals 20.5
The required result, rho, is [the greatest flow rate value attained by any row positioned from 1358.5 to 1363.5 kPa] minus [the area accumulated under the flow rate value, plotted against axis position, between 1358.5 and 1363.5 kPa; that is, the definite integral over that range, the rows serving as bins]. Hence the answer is -160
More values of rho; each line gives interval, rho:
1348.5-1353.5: -160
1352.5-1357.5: -161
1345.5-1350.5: -162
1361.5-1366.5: -166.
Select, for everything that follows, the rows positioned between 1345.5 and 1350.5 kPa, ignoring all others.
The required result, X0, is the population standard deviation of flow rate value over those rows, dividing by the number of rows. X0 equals 2.3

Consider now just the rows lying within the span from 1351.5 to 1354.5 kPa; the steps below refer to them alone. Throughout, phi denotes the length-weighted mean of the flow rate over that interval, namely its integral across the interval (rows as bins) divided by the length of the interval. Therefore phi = 40.4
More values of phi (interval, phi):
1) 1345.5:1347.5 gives 43.8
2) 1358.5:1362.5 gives 40.3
